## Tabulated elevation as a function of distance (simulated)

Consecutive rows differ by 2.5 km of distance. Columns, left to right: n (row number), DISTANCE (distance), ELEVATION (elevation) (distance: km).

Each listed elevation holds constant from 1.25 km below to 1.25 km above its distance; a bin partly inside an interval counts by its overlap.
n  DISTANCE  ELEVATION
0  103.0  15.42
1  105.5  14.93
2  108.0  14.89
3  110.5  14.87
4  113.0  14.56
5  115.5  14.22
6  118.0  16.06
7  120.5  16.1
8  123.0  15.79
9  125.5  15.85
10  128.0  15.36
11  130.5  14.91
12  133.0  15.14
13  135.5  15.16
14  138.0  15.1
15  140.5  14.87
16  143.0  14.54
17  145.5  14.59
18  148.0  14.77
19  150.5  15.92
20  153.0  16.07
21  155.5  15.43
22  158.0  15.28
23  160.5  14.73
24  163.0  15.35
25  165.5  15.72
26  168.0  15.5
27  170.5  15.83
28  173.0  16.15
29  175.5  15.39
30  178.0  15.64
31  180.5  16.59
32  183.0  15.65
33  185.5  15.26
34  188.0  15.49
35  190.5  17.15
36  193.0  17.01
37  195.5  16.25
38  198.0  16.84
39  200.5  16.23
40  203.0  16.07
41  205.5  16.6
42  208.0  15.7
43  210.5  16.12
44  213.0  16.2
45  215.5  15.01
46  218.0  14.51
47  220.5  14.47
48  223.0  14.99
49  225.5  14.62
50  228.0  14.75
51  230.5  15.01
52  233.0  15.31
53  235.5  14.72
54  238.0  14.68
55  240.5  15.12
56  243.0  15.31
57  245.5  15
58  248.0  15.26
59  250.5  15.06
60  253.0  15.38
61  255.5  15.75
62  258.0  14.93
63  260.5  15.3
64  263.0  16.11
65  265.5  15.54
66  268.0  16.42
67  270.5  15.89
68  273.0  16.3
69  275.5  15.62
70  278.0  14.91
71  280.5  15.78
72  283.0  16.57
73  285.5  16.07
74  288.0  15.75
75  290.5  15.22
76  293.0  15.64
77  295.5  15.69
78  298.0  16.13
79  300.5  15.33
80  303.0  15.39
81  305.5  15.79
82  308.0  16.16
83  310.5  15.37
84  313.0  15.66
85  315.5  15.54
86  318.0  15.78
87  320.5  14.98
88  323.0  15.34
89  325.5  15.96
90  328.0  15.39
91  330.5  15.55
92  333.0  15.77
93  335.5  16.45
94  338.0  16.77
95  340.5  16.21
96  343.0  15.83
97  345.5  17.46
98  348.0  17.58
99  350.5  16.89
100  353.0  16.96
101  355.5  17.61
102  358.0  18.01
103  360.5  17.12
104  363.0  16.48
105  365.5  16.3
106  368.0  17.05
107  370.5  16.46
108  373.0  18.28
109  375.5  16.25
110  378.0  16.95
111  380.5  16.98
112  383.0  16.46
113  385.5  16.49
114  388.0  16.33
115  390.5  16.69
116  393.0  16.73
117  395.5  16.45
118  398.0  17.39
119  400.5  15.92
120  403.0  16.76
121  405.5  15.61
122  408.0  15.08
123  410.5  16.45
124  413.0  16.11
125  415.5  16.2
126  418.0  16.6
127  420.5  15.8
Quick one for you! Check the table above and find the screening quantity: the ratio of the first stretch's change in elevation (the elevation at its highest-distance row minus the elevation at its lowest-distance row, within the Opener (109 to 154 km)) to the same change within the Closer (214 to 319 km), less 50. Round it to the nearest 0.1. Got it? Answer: -48.4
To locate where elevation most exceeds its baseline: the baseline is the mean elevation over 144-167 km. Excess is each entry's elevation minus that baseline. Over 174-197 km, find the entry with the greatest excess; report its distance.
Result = 190.5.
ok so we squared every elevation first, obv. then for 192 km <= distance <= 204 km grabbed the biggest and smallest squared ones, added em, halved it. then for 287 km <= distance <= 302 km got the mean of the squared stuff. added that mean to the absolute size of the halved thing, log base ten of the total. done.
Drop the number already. 2.71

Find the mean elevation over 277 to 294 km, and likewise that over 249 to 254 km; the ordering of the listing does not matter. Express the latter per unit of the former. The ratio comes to 0.97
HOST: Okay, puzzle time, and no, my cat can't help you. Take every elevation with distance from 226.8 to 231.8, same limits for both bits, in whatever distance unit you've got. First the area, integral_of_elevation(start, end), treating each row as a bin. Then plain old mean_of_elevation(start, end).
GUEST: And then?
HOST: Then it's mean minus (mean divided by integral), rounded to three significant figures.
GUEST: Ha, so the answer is 14.7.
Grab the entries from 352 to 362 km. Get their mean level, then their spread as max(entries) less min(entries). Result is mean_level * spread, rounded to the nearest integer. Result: 18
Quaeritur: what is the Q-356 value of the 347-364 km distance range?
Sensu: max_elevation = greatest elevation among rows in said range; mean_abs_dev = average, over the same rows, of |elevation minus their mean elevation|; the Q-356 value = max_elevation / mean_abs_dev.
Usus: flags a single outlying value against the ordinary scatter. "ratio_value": 42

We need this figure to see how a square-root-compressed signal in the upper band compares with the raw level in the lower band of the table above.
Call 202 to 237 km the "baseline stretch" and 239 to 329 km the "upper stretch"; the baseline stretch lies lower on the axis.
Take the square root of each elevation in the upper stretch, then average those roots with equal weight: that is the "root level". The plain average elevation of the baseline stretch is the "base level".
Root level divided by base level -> 0.258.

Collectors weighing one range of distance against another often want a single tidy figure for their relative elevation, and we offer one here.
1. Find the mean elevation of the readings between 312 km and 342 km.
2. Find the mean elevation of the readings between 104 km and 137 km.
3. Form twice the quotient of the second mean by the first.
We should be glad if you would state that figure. 1.93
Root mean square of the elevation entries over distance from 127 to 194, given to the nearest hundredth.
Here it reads 15.52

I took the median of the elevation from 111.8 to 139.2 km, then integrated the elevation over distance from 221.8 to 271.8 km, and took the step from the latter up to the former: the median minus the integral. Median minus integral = -748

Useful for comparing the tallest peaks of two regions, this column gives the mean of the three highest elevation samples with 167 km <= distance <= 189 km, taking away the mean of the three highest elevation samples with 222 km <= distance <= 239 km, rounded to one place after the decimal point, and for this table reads 1.1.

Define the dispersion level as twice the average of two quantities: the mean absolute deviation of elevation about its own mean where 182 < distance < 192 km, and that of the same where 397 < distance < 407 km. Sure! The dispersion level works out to 1.29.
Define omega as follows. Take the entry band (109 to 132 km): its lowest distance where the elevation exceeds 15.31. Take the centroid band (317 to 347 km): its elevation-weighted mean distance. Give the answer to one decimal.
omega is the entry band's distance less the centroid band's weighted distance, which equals -214.0 km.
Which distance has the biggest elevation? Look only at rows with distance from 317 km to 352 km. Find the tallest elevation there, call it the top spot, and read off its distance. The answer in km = 348.0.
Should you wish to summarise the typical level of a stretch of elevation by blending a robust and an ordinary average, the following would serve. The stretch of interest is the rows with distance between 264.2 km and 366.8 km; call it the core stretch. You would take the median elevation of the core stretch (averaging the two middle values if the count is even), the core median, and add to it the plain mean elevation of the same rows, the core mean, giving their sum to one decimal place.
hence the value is 31.9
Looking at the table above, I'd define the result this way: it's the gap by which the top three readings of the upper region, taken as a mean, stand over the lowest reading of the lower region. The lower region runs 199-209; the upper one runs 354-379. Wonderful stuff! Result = 2.3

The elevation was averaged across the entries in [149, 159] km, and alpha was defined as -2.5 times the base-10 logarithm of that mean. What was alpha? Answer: -2.99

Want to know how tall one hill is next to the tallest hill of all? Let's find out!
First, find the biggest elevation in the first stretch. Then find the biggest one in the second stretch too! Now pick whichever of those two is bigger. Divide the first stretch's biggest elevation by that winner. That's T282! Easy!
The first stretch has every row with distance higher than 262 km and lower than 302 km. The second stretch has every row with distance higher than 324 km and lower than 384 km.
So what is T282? 0.91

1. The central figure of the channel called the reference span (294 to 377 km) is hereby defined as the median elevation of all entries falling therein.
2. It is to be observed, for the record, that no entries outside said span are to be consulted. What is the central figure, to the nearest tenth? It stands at 16.2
